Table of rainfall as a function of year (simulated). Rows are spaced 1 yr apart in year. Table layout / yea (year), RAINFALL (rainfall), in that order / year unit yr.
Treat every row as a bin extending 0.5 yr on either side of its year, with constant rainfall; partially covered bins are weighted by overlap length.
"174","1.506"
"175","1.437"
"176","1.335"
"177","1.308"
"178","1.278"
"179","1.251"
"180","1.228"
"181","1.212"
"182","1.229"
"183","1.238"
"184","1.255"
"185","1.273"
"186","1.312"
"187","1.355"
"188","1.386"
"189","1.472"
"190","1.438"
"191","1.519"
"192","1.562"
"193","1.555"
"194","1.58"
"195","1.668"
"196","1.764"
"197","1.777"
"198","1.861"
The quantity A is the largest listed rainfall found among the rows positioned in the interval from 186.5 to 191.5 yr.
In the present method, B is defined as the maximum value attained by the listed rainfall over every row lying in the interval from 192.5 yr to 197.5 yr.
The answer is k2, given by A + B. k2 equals 3.30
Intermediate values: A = 1.519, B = 1.777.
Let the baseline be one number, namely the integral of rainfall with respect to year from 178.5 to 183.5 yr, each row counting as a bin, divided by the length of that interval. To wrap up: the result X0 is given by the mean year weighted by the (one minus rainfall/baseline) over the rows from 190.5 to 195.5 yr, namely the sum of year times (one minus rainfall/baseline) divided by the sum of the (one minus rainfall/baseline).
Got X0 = 193.2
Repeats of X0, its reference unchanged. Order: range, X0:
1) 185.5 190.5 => 188.5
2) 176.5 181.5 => 177.0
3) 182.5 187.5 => 186.1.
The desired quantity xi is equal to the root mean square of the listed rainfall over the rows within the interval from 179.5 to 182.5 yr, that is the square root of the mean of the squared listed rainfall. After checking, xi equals 1.22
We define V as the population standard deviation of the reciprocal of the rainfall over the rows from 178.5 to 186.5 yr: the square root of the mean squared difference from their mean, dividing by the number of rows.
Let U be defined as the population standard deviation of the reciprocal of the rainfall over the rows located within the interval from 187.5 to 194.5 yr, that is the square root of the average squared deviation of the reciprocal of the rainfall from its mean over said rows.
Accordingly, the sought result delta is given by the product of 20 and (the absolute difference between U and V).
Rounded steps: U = 0.030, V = 0.0185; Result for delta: 0.24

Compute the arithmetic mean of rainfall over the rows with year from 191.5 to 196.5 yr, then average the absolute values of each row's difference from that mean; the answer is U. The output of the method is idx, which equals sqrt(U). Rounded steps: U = 0.07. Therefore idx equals 0.27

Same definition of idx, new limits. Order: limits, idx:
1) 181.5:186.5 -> 0.16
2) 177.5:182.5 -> 0.14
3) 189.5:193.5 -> 0.20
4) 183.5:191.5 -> 0.28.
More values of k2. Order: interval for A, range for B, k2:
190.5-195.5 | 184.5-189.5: 3.14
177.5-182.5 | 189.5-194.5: 2.86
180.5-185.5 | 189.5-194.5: 2.85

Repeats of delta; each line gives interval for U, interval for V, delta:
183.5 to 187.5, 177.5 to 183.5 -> 0.18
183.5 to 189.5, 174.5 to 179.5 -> 0.09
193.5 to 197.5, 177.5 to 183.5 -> 0.30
